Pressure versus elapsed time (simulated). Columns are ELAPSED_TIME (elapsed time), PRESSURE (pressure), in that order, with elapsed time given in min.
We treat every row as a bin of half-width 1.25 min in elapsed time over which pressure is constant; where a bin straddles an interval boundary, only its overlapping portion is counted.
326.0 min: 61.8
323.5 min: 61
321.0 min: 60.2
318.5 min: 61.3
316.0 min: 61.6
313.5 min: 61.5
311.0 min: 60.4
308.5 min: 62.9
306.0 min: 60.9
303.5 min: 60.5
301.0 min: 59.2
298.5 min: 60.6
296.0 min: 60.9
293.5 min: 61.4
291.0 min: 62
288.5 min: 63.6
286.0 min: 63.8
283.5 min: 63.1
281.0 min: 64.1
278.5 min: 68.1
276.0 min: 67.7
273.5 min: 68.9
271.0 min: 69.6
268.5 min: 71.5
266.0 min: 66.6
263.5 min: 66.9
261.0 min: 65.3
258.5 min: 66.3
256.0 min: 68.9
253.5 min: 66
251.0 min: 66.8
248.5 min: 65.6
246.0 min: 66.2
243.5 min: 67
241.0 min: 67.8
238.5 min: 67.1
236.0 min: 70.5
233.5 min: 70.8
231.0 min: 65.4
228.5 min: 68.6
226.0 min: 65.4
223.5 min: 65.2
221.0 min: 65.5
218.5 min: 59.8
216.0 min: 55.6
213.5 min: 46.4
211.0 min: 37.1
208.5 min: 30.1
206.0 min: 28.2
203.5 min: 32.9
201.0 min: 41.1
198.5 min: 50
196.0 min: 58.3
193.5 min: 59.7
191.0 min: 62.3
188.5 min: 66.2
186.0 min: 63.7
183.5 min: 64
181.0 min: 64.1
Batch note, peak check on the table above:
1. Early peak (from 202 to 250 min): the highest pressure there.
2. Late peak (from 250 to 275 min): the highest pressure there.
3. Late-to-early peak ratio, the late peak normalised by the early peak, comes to 1.01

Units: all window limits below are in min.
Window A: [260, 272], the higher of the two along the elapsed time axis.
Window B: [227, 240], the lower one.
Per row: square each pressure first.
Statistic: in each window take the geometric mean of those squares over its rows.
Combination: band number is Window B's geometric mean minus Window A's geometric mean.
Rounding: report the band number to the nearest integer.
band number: 69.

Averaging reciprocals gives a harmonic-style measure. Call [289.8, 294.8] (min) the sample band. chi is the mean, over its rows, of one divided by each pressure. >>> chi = 0.0162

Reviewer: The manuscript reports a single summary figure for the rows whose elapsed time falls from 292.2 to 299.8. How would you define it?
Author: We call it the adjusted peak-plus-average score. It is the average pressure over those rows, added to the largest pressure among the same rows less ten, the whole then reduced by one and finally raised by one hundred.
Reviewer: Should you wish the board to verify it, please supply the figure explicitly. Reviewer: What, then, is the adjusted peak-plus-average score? 211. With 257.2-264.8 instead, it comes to 222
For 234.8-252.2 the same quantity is 227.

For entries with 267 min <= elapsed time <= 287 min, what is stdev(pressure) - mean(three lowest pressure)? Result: -61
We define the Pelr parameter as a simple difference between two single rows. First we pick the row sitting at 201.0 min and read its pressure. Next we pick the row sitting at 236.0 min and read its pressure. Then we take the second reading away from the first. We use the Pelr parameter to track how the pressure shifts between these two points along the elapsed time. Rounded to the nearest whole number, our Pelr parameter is -29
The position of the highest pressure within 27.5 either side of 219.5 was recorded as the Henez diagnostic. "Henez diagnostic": 233.5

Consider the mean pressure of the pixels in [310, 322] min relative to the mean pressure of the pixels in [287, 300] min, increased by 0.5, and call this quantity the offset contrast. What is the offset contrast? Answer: 1.49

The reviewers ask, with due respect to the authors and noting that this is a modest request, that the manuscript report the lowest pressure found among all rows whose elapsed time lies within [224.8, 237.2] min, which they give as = 65.4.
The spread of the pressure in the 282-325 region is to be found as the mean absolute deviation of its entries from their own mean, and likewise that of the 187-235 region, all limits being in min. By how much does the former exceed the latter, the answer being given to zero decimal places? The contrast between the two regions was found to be -11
